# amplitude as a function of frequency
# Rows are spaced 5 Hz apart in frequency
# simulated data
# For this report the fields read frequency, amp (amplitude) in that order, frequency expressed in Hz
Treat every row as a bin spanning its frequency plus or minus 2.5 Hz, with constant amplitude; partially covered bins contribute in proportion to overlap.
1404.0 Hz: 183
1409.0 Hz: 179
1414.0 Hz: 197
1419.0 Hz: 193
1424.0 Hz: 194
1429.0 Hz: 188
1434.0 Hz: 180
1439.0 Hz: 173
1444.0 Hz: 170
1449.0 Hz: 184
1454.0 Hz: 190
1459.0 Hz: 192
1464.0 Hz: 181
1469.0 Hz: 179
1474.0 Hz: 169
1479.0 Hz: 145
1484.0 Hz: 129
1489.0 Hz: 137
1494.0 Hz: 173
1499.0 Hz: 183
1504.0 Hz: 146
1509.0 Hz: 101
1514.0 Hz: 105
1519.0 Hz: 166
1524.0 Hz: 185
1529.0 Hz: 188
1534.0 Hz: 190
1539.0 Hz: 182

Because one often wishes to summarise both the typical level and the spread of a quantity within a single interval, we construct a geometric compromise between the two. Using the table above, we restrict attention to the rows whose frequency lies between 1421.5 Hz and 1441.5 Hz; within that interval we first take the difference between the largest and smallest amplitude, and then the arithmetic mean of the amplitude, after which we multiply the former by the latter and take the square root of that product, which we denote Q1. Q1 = 62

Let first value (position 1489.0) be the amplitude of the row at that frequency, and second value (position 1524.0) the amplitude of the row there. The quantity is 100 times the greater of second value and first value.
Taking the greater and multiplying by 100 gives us 18500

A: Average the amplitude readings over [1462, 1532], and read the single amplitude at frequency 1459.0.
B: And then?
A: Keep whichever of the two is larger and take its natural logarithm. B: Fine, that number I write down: 5.26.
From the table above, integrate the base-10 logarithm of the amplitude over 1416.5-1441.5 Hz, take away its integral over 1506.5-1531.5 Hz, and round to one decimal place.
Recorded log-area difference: 2.8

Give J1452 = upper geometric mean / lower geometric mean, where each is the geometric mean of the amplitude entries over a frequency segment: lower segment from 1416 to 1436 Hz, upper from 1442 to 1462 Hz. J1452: 0.97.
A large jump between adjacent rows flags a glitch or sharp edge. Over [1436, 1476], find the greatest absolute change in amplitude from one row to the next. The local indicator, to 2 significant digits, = 14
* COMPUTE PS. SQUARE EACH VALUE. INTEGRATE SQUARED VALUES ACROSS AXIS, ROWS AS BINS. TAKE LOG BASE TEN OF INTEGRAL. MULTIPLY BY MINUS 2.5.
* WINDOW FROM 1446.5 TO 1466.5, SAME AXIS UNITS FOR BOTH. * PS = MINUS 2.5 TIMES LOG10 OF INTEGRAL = -14.6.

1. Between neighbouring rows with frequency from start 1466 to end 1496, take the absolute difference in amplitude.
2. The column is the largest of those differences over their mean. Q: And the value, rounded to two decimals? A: 1.91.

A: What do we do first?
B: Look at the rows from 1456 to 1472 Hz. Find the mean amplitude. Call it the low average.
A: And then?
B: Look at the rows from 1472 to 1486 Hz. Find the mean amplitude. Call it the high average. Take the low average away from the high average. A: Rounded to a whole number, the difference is -36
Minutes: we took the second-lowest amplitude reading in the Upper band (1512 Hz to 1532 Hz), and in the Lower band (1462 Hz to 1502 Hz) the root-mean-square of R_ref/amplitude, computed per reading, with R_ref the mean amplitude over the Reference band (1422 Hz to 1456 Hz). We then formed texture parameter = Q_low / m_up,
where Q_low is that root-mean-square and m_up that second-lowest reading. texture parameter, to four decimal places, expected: 0.0070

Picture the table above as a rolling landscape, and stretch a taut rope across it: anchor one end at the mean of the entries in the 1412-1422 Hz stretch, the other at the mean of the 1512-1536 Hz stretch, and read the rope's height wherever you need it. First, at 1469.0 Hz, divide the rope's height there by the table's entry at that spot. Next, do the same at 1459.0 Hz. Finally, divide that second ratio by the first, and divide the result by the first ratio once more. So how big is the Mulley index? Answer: 0.93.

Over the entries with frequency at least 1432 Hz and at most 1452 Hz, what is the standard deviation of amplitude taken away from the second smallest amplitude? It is 167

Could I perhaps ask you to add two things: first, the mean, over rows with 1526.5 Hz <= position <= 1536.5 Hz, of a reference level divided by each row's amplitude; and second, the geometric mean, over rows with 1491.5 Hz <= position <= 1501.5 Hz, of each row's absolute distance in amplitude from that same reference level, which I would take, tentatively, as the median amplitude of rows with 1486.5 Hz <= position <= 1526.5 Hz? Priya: 22.2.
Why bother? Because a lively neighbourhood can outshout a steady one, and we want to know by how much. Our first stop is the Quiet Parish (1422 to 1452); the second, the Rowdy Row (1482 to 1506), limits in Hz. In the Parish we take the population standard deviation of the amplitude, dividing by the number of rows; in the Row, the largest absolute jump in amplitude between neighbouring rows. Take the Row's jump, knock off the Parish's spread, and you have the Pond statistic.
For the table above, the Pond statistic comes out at 29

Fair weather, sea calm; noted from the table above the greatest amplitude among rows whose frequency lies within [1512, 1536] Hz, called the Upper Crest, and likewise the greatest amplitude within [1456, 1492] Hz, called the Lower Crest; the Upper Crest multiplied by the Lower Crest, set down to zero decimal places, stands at 36480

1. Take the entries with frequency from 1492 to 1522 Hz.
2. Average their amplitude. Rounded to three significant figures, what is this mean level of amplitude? 146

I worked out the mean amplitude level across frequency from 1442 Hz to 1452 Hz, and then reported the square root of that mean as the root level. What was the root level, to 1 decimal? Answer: 13.3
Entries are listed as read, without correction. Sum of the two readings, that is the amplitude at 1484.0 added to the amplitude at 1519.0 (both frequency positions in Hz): 295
